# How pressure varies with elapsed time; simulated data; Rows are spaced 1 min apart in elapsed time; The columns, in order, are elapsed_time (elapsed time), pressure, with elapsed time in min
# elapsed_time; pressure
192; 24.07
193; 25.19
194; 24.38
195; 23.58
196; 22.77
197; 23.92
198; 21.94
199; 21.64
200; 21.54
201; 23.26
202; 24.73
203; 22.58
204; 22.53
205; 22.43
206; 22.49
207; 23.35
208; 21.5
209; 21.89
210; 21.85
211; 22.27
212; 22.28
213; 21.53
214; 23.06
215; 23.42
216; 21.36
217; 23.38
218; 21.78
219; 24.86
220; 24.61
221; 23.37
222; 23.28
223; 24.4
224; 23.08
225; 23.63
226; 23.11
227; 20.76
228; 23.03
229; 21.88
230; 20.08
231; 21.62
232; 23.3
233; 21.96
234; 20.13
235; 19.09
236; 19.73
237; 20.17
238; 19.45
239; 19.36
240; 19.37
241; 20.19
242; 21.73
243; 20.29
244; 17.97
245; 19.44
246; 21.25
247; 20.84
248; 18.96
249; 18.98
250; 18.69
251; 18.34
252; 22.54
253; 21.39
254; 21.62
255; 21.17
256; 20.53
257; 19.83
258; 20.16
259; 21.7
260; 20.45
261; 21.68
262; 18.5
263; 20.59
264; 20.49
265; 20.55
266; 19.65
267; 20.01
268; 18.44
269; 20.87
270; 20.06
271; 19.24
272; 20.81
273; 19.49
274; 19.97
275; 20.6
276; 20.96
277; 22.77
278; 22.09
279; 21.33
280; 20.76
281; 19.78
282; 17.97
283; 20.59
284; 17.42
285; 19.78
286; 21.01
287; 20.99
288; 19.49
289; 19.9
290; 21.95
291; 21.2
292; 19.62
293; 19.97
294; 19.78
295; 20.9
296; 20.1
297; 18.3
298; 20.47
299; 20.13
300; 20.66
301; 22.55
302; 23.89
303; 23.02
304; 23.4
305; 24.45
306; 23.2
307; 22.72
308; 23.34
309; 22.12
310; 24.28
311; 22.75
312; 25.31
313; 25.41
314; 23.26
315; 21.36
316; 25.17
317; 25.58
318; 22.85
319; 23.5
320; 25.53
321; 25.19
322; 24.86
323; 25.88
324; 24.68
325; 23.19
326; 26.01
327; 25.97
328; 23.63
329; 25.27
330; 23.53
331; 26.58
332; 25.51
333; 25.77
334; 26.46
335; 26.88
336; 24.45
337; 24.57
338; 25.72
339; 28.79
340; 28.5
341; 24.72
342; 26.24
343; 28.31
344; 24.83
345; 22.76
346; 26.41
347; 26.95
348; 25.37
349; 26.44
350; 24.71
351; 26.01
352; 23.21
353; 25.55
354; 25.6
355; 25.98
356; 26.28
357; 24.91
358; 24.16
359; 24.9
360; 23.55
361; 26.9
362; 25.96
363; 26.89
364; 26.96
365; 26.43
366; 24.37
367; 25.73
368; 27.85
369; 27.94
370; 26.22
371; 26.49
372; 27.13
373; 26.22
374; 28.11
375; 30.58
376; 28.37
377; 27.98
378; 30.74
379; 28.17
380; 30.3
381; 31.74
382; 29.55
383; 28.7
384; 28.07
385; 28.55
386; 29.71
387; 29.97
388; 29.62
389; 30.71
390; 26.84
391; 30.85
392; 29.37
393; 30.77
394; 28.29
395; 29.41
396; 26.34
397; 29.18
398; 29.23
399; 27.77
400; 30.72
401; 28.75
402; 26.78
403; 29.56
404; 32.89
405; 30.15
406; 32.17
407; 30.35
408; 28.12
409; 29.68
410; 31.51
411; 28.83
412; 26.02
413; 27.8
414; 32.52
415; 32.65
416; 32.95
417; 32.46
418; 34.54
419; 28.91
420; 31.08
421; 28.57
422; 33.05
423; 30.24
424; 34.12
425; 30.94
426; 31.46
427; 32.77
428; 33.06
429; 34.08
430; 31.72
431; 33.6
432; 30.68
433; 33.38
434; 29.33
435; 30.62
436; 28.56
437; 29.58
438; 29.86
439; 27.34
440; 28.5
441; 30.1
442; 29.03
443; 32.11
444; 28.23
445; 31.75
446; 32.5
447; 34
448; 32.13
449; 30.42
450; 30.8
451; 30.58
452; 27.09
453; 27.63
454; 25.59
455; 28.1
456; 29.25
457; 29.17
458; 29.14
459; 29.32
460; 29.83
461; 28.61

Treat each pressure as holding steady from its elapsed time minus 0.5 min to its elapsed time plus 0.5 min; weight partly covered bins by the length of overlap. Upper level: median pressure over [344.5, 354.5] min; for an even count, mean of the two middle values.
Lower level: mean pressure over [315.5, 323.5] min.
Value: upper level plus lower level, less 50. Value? 0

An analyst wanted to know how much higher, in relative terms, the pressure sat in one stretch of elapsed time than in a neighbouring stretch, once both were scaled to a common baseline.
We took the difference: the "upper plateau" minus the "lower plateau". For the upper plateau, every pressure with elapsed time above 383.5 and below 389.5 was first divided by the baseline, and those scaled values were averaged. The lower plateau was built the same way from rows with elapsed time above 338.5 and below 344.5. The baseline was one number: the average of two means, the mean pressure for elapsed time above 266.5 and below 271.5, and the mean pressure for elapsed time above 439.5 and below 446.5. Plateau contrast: 0.10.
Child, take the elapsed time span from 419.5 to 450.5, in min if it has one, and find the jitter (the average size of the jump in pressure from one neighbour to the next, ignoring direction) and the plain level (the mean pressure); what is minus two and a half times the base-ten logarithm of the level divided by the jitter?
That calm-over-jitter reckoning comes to -2.95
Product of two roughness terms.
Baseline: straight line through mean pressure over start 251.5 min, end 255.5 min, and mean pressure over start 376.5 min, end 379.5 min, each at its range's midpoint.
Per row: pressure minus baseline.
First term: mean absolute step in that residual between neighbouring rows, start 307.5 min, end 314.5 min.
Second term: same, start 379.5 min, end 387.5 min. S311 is 1.6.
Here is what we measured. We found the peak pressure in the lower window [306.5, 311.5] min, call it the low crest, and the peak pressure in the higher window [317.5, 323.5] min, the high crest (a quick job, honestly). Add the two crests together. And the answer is 50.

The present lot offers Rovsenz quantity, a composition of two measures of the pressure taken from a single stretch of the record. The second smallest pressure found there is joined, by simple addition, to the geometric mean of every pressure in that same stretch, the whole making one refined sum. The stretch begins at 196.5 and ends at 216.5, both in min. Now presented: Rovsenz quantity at 44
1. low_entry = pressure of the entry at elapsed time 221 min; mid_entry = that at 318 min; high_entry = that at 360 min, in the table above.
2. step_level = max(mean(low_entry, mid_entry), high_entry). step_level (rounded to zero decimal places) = 24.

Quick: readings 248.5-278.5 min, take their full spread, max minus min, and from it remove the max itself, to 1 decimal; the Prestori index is -18.3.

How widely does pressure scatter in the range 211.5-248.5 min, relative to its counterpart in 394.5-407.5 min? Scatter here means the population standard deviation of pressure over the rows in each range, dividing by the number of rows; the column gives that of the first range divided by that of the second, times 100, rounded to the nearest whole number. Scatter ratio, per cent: 99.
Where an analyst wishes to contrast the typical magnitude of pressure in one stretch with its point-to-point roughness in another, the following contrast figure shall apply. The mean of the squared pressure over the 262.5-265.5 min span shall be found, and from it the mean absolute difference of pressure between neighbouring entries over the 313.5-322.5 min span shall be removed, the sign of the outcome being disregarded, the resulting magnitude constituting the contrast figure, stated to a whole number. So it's 421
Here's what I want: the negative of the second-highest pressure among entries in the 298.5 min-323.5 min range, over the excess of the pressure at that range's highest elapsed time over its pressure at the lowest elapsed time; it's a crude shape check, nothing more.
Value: -4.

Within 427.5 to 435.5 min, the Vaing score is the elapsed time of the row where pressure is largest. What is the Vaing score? 429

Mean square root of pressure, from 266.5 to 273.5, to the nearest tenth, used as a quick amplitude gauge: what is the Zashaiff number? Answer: 4.5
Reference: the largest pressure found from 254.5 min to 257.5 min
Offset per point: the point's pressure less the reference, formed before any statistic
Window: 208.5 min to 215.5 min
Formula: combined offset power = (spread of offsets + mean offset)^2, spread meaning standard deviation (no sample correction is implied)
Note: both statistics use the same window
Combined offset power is 3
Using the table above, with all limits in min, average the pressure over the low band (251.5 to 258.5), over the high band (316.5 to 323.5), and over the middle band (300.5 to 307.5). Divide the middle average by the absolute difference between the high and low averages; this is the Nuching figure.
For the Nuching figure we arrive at 6.2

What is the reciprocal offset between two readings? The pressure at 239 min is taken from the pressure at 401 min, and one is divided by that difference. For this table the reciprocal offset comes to 0.1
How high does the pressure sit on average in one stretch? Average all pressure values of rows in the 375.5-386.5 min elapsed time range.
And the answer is 29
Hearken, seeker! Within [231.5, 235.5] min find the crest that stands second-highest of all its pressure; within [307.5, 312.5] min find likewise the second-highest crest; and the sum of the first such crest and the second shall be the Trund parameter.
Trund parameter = 46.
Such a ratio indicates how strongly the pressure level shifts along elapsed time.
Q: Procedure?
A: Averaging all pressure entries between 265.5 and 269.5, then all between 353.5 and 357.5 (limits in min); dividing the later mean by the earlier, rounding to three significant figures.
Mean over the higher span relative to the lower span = 1.30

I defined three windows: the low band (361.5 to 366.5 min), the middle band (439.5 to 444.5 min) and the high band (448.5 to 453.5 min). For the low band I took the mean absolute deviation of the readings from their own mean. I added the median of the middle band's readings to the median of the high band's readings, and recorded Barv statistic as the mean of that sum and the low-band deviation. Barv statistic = 30.1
